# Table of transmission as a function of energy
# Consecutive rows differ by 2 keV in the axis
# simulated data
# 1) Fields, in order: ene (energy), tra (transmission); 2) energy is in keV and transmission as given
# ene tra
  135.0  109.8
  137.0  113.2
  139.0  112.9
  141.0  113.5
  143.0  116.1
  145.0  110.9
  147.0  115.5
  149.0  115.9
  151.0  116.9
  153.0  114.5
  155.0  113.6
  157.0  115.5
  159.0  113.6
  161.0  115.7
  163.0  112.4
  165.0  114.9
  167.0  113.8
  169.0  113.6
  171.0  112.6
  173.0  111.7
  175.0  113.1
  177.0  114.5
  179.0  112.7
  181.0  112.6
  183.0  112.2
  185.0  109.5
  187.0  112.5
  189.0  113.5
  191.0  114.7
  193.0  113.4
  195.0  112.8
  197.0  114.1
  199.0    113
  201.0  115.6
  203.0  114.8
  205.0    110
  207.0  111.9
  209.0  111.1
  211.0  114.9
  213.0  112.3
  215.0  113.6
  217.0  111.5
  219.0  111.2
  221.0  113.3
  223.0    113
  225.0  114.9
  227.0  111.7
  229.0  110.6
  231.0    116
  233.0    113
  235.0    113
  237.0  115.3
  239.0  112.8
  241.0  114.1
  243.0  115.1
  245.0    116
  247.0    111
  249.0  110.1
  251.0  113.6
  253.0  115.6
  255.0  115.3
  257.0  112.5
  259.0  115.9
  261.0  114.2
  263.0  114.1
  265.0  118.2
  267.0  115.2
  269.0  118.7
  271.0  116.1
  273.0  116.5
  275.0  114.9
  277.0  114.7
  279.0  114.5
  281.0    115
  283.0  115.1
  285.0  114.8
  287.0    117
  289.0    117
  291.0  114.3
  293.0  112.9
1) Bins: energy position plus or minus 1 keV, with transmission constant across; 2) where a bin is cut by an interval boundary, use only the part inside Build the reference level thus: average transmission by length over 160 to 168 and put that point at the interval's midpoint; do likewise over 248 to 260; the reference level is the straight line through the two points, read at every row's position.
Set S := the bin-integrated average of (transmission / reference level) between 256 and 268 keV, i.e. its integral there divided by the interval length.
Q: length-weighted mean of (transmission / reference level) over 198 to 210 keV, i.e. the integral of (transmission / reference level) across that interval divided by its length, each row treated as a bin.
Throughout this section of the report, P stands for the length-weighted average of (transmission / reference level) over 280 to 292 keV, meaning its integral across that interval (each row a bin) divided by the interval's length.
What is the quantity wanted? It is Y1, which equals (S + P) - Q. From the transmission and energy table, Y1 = 1.04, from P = 1.02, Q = 0.99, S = 1.01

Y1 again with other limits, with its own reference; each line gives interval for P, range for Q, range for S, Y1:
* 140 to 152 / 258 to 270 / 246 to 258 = 0.98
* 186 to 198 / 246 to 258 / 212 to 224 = 0.99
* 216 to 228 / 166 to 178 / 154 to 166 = 1.00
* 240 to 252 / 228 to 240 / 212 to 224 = 0.99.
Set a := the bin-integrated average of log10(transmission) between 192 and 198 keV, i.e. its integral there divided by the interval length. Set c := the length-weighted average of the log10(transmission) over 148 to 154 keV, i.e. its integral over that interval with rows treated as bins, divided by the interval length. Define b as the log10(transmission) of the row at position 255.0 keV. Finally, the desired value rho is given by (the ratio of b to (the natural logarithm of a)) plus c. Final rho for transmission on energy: 4.93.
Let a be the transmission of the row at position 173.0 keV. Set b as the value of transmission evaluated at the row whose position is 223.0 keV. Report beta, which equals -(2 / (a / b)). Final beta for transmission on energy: -2.023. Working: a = 111.7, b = 113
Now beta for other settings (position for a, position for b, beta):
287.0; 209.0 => -1.899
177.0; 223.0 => -1.974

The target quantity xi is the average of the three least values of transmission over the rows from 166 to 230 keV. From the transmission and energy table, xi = 110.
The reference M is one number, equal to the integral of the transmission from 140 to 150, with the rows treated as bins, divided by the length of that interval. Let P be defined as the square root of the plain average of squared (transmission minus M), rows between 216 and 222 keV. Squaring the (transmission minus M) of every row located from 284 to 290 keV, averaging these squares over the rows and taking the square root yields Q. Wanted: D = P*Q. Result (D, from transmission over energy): 5.5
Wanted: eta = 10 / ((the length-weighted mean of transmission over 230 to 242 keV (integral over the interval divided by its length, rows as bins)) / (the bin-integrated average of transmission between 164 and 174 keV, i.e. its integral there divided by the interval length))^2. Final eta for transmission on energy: 9.9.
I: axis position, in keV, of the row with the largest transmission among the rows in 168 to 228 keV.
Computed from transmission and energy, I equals 201.0 keV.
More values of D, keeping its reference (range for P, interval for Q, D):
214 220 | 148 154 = 4.3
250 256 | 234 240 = 1.3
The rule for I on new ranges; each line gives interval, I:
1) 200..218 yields 201.0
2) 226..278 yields 269.0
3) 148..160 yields 151.0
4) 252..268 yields 265.0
